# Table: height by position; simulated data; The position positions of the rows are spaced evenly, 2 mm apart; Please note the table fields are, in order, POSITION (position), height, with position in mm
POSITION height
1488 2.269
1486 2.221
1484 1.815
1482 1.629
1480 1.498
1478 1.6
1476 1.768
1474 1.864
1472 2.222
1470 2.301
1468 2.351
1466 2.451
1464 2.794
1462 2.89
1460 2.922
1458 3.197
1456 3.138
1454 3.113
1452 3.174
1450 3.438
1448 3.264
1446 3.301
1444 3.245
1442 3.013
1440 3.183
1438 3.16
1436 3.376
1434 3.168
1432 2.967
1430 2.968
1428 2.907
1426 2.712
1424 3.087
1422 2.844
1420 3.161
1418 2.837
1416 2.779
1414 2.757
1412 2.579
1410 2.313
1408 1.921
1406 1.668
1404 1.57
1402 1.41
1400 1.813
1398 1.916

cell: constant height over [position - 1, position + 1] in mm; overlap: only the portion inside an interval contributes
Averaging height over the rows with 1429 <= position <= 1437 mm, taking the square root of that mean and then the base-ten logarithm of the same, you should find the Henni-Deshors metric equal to 0.247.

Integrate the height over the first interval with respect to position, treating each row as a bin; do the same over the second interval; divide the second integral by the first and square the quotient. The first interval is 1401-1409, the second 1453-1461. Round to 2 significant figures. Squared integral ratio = 3.5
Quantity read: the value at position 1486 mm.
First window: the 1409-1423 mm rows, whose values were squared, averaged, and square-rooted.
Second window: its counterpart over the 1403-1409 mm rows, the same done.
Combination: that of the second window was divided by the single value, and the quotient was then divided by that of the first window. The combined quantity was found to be 0.28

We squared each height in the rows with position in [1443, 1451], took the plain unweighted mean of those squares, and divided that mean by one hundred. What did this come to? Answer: 0.110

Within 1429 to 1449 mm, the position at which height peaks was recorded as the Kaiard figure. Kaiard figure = 1436 mm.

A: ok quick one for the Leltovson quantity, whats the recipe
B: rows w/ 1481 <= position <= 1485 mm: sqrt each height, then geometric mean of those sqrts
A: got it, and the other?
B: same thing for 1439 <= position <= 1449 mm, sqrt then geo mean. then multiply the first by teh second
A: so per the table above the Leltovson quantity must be 2.3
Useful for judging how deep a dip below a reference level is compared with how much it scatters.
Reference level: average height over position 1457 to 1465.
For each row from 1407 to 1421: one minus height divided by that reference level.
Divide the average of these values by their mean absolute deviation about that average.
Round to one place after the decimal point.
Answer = 1.1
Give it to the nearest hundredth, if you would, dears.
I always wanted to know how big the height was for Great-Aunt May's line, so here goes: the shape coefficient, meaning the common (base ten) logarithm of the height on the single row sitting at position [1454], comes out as 0.49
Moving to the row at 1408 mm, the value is 0.28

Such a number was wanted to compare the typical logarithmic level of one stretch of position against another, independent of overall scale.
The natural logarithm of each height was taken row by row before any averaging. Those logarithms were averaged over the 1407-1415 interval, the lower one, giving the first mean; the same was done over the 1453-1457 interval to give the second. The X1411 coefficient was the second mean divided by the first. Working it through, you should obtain 1.32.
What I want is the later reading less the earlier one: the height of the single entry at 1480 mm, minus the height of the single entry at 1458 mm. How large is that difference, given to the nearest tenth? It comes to -1.7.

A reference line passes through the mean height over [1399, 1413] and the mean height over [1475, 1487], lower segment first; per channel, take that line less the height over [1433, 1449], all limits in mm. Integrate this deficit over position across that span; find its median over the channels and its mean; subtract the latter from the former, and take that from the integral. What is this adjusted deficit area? -22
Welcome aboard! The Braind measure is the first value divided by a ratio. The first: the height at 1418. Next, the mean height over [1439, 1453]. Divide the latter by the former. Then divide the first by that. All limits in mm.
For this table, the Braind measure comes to 2.49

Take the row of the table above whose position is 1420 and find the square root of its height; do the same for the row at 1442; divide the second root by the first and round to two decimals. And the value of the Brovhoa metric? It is 0.98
